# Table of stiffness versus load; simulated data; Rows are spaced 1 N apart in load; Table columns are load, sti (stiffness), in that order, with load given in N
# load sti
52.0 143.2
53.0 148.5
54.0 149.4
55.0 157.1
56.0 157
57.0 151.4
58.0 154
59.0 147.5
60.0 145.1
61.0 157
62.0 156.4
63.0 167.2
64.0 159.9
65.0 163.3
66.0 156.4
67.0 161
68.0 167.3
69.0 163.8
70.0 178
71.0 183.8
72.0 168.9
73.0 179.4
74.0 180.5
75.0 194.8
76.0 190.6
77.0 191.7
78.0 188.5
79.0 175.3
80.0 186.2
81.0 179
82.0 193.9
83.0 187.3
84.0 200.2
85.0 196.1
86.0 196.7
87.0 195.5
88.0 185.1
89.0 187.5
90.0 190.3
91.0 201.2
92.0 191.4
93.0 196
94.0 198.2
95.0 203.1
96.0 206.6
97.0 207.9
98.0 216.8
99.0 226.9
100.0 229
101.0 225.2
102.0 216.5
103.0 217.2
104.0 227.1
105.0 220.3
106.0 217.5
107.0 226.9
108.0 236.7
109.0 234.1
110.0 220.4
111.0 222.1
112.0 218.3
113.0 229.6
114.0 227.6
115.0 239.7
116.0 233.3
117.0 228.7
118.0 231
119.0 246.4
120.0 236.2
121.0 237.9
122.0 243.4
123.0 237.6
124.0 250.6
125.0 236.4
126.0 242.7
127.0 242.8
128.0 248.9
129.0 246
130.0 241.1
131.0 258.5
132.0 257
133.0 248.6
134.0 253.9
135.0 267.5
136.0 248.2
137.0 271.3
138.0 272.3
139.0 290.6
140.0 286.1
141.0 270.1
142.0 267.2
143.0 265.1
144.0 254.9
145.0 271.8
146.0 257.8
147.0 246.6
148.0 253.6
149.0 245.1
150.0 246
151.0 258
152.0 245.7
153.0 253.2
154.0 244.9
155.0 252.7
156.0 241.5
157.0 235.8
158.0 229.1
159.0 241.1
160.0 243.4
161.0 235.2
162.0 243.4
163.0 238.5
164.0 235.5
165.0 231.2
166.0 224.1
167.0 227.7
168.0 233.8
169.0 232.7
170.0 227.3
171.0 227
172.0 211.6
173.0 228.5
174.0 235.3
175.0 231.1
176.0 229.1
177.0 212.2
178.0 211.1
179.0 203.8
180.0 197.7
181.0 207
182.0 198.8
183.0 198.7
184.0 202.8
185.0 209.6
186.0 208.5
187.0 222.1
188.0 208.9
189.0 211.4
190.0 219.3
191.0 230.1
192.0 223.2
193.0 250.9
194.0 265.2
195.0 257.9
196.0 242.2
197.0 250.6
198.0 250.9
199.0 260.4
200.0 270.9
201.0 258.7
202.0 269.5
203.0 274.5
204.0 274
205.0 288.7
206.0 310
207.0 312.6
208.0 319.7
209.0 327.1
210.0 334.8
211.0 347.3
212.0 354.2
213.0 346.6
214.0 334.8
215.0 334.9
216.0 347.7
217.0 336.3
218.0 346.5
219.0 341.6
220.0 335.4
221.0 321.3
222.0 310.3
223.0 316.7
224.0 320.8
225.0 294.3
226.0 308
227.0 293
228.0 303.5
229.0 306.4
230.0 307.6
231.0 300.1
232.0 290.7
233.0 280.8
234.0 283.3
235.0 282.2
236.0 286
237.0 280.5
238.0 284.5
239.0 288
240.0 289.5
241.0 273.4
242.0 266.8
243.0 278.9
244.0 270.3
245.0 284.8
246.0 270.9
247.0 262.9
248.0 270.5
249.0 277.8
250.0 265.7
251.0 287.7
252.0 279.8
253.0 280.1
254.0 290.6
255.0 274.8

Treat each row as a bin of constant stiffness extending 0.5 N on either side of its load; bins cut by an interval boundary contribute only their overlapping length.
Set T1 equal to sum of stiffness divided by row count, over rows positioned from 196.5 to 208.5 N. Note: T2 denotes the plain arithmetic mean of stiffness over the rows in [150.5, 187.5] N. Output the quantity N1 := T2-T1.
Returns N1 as -51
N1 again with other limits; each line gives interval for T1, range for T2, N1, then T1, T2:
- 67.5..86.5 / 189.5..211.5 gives 90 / 184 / 274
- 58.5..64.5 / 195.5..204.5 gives 106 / 156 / 261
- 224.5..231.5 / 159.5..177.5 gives -71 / 302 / 230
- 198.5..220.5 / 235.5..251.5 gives -37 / 315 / 277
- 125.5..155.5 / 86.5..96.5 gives -61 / 257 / 195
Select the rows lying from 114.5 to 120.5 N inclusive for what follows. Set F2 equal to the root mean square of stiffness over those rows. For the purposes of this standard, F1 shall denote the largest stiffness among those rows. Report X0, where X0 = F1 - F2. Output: 10.4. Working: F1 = 246.4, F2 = 236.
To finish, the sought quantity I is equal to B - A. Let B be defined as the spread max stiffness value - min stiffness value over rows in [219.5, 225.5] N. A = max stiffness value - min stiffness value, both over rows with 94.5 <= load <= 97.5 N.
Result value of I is 36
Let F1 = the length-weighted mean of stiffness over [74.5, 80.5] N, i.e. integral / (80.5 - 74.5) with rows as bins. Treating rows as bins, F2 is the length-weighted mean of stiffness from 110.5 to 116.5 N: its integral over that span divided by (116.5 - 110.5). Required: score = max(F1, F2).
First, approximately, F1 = 188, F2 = 228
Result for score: 228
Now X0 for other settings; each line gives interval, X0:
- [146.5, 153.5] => 8.2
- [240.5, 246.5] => 10.6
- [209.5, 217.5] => 12.0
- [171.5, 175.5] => 8.5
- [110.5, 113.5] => 6.2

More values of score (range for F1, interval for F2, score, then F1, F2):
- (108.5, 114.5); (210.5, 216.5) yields 344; 225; 344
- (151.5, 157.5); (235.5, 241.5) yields 284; 246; 284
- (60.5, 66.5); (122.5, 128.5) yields 243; 160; 243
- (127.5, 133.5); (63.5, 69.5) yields 250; 250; 162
